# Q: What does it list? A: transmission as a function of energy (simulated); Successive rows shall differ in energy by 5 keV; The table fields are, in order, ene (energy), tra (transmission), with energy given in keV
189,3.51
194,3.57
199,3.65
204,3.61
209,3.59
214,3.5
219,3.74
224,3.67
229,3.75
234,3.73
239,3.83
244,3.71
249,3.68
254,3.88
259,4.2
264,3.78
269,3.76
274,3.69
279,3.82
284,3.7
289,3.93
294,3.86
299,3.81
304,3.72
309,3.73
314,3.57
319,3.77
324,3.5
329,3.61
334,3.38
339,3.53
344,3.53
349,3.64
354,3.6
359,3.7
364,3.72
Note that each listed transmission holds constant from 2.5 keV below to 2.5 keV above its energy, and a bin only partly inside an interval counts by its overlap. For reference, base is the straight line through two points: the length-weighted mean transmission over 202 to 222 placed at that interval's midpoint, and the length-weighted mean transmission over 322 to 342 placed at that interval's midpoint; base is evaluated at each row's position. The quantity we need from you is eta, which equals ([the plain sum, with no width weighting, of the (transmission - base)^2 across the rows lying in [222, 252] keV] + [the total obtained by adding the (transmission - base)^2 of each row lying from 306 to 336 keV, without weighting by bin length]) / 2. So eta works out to 0.133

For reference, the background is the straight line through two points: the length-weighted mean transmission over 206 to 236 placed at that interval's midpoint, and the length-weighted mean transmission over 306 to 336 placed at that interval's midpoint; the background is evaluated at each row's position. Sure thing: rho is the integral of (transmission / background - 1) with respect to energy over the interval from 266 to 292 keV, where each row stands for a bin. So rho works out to 1.12 keV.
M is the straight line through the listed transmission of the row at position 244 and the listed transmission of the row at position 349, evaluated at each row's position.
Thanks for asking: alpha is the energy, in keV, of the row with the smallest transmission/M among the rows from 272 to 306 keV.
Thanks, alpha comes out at 274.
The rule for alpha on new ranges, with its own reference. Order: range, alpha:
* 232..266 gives 249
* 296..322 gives 314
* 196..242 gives 214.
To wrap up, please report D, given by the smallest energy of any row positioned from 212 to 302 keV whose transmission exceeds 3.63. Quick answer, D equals 219 keV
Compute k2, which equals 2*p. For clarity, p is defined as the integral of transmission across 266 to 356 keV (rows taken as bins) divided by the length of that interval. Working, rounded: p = 3.68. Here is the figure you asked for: 7.35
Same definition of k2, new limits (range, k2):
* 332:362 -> 7.14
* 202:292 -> 7.51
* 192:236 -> 7.29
